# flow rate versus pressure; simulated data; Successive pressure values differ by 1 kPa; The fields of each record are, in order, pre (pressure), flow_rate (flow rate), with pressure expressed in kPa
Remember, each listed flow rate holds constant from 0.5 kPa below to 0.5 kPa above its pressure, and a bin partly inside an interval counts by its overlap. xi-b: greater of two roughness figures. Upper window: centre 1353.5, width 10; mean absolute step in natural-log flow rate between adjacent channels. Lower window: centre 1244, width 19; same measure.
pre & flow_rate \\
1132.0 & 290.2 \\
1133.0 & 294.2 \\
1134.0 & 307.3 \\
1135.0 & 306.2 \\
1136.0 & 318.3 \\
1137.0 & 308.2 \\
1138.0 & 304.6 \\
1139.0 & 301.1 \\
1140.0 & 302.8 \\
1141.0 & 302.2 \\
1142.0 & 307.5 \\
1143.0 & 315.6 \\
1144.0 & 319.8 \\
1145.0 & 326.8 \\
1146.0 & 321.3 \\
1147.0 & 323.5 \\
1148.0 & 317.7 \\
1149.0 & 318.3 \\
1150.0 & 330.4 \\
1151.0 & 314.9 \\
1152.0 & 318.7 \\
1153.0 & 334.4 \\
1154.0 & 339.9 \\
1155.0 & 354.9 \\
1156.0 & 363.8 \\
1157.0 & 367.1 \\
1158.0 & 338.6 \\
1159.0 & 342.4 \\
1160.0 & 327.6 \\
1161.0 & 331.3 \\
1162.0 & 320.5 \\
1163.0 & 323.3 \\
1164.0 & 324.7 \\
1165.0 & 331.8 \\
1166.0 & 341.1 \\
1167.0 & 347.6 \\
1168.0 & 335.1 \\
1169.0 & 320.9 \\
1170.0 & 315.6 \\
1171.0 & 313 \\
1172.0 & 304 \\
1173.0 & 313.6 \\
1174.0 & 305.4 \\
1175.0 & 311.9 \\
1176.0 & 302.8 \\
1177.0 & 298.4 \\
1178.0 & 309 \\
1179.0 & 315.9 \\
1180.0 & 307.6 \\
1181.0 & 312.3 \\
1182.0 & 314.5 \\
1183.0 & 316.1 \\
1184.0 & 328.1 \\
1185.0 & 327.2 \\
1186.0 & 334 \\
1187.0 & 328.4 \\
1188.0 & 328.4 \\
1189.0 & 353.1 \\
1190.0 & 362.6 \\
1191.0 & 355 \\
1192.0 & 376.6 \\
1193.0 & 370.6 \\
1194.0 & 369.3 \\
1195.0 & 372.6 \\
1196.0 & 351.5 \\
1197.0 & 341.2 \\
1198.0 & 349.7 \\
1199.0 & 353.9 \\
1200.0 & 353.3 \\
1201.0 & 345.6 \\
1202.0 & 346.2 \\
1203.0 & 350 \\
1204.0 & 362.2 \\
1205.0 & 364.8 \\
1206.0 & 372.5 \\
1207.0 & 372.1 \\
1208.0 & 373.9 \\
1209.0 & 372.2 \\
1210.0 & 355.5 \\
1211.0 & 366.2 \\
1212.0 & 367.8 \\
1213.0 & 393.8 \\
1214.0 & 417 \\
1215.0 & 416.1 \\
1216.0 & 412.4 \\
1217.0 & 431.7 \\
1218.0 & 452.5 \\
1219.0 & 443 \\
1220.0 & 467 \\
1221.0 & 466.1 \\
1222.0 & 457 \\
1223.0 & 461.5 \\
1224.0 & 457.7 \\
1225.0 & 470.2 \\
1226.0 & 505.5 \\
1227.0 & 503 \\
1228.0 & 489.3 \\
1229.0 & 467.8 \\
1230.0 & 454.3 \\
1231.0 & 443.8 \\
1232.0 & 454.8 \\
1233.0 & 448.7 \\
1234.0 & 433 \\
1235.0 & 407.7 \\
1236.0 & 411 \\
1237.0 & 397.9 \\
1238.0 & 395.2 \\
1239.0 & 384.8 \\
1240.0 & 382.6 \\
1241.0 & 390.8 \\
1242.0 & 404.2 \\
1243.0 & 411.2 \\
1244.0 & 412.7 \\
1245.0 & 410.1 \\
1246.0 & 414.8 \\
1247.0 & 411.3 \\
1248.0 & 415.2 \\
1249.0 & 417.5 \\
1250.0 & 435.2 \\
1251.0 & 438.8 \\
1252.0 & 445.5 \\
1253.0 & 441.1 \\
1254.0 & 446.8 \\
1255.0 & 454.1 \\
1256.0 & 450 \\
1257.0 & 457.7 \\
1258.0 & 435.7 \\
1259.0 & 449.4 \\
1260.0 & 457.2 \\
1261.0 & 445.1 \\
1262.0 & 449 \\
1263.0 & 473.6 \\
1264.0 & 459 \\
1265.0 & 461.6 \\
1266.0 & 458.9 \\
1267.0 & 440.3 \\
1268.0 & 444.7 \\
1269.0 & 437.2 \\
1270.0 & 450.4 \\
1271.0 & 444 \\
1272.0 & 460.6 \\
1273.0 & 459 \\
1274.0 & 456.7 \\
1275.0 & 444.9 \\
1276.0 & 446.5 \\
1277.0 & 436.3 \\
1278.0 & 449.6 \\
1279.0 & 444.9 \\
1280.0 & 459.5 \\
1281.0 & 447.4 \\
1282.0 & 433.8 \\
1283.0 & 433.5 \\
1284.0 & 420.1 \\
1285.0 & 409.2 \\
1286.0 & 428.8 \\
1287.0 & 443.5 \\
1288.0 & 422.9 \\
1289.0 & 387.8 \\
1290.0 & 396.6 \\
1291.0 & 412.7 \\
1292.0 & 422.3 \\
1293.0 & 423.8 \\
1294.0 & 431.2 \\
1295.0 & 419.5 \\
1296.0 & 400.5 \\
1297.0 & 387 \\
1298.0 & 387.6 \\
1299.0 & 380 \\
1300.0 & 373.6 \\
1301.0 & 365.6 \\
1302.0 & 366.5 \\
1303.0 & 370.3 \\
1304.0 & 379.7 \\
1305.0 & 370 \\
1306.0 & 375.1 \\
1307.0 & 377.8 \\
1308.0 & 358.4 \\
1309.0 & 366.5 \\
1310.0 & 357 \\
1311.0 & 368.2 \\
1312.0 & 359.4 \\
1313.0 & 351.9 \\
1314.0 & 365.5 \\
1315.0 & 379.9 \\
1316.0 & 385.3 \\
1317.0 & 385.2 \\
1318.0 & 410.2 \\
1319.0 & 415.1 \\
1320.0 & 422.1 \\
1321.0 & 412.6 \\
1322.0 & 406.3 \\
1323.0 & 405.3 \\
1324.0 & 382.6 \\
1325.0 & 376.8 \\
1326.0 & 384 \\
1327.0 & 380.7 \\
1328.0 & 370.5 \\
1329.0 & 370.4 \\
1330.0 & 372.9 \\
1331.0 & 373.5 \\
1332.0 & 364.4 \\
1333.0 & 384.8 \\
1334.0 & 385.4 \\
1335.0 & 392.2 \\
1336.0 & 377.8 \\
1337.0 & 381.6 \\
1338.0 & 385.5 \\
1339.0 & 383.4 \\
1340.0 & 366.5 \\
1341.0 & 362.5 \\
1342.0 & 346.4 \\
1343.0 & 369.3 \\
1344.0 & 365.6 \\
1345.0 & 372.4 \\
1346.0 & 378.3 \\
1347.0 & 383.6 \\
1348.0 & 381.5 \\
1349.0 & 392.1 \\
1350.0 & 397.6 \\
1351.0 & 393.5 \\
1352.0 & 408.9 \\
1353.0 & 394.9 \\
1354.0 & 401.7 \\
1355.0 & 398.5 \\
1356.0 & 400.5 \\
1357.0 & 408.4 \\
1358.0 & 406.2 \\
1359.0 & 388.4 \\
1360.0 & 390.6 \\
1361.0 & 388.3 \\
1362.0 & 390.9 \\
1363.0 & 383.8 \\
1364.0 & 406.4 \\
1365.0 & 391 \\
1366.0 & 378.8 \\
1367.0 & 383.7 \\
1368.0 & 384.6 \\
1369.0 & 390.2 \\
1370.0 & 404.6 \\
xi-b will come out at 0.0169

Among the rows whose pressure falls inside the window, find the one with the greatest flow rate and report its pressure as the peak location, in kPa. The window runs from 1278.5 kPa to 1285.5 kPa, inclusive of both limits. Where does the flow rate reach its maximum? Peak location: 1280.0 kPa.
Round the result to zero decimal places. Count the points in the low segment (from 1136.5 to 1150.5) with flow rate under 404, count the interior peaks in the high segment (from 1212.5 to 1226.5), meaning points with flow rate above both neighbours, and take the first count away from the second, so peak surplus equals -10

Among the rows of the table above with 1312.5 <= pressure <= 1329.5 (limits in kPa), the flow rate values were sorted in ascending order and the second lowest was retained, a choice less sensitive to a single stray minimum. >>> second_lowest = 365.5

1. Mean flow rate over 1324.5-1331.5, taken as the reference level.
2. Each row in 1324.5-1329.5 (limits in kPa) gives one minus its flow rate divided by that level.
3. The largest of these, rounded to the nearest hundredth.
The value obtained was 0.01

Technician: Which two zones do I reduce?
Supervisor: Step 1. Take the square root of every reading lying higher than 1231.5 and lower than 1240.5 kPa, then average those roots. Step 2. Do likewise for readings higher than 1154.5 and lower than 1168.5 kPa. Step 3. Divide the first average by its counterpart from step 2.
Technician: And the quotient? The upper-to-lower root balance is 1.10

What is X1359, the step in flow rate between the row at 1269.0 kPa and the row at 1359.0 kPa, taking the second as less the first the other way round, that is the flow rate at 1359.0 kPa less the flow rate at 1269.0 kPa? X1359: -49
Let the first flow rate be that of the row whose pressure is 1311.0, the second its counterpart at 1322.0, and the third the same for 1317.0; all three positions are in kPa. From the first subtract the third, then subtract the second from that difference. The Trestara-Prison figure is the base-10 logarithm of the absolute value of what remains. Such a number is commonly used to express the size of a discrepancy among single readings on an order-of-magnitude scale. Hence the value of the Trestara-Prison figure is 2.63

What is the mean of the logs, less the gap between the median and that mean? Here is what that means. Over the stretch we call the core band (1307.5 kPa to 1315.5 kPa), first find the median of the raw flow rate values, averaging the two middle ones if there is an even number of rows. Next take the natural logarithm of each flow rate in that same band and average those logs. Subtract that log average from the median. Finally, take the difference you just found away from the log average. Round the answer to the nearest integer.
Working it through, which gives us -351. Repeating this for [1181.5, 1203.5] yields -338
